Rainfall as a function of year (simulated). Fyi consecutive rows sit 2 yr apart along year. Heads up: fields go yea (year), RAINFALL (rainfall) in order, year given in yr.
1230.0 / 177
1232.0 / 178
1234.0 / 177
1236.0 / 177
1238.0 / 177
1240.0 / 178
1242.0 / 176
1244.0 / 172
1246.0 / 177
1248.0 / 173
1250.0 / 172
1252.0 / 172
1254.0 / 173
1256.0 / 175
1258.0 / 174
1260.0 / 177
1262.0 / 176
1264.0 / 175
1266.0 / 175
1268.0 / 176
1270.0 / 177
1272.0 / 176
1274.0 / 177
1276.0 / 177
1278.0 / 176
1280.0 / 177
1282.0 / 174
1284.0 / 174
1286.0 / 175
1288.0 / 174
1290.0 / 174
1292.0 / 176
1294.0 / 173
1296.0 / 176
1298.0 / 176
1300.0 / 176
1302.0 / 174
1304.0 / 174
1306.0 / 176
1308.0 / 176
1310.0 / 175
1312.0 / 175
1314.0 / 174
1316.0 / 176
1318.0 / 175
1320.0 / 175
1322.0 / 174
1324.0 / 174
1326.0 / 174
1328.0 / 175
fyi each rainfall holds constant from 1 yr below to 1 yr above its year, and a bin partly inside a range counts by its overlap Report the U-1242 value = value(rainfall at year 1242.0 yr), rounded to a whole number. 176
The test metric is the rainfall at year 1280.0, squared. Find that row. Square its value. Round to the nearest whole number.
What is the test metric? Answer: 31329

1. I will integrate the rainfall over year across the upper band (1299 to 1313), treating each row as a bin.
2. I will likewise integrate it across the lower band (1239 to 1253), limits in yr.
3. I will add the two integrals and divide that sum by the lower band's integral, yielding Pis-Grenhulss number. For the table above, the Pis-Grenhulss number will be 2.00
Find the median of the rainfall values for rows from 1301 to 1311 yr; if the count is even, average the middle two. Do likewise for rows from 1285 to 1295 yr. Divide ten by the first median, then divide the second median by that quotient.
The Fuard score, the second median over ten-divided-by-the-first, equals 3045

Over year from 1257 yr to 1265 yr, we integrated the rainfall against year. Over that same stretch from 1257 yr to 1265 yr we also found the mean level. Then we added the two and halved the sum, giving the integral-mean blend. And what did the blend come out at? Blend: 790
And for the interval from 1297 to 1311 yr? 1315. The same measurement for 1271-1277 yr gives 618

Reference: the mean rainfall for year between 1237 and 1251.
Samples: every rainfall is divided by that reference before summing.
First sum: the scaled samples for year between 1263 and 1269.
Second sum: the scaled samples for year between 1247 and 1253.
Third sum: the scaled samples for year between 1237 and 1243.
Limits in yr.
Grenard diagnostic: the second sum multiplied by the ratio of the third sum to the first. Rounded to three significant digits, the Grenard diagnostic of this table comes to 2.98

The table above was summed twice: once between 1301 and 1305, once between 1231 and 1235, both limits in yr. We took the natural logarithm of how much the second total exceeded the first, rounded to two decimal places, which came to 1.95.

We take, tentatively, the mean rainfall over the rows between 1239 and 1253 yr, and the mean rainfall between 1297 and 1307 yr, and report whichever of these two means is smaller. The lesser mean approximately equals 174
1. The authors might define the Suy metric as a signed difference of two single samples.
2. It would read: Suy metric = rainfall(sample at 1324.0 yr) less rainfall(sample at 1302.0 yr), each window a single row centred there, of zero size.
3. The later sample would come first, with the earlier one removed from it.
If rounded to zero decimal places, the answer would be 0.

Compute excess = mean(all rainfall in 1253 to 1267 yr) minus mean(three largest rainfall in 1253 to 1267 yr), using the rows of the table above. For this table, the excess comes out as -1.0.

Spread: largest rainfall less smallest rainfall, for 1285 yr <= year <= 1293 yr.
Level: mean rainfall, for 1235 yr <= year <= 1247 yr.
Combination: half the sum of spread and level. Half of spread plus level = 89.1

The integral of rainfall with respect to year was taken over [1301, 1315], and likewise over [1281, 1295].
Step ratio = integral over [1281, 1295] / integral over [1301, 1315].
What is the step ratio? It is 1.00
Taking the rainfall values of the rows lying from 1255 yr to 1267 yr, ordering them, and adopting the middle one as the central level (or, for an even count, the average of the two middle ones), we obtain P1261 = 175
